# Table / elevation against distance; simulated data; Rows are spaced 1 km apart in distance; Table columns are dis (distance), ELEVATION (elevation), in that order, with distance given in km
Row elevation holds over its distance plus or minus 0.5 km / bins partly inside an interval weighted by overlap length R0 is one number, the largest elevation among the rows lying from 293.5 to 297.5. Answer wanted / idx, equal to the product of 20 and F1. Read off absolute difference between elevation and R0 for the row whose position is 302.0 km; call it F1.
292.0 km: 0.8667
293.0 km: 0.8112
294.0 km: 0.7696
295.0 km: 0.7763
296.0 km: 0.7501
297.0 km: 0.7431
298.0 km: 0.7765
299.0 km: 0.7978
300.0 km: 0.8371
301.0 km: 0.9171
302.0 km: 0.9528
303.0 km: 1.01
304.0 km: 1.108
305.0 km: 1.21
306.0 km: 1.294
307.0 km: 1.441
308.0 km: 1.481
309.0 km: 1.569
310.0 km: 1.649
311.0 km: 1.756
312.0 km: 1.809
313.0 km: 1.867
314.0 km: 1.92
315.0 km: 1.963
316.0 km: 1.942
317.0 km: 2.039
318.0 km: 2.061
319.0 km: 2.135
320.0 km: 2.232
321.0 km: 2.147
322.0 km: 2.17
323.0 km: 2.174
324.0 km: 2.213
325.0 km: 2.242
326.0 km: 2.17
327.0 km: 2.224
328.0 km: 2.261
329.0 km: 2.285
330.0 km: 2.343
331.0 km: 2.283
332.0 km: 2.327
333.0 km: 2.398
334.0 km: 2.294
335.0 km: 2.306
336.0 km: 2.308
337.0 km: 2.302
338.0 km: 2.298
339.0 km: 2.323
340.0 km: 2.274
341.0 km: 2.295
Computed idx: 4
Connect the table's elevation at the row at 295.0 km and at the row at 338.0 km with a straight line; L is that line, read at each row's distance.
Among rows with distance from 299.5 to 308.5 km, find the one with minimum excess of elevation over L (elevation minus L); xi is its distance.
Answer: 300.0 km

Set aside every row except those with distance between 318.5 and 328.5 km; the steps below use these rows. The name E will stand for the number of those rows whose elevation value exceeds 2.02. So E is 10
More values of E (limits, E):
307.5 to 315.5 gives 0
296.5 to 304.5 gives 0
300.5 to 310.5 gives 0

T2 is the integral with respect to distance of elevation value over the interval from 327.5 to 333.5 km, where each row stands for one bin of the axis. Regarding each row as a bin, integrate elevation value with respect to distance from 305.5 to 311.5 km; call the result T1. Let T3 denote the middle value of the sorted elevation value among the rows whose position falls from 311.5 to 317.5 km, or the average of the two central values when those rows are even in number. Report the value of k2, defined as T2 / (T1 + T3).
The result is 1.2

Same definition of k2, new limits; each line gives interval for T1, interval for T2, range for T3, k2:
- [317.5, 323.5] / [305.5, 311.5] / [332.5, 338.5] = 0.6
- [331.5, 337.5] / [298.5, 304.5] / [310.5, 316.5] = 0.4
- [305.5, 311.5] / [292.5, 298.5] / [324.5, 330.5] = 0.4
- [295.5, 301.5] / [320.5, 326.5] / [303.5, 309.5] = 2.1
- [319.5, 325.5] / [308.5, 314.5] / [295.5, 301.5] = 0.8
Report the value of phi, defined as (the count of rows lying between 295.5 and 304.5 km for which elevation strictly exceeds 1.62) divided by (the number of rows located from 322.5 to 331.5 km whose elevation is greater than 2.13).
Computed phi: 0.0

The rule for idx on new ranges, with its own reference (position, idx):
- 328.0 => 30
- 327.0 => 29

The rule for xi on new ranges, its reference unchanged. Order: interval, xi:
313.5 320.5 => 316.0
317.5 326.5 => 326.0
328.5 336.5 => 336.0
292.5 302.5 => 299.0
